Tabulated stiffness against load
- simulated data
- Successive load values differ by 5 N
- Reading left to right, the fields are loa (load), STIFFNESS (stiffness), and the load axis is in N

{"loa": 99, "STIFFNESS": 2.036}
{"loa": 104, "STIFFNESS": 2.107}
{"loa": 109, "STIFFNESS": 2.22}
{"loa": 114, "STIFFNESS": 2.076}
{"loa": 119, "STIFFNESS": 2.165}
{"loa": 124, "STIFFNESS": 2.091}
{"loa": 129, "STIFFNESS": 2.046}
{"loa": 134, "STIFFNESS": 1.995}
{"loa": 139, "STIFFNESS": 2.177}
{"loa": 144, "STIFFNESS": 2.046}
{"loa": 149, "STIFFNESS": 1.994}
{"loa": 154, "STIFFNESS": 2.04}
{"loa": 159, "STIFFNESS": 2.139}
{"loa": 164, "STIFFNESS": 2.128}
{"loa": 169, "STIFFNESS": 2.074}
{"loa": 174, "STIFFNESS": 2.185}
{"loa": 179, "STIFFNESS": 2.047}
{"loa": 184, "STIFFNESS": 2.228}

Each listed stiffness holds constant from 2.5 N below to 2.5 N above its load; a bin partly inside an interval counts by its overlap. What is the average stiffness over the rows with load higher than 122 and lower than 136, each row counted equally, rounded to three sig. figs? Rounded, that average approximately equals 2.04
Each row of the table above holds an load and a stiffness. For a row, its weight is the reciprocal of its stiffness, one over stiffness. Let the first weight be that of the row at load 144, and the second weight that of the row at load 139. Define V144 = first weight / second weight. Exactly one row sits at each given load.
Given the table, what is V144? 1.06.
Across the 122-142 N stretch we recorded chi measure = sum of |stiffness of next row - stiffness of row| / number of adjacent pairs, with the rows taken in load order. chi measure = 0.093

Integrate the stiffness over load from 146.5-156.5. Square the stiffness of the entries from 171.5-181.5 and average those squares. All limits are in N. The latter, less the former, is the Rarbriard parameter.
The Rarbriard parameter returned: -16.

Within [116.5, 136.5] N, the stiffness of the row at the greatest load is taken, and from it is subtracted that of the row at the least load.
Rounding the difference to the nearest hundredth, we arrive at -0.17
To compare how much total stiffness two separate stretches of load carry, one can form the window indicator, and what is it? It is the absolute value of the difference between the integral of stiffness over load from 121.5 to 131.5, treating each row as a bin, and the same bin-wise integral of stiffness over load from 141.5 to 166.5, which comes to 31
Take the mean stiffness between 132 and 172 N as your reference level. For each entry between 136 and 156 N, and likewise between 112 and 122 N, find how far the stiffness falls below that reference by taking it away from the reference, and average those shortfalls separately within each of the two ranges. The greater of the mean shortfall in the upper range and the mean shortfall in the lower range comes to 0.01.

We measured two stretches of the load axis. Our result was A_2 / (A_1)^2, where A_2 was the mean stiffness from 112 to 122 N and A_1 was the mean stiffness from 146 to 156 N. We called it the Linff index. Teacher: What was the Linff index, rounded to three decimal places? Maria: 0.521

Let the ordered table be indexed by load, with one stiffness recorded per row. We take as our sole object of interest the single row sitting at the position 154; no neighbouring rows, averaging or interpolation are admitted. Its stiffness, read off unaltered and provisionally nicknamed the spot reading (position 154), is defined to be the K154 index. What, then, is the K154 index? 2.04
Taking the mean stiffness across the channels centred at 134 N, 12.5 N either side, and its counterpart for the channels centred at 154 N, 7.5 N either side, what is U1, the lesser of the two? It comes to 2.06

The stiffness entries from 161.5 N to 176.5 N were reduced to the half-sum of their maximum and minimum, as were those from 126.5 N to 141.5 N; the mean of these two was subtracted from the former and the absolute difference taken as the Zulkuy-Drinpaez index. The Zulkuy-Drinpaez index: 0.022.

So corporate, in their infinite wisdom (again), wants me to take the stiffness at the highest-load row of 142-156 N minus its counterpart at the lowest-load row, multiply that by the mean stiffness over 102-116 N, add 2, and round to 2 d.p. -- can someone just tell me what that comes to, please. 1.99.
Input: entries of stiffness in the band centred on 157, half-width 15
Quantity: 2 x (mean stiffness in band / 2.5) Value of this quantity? 1.66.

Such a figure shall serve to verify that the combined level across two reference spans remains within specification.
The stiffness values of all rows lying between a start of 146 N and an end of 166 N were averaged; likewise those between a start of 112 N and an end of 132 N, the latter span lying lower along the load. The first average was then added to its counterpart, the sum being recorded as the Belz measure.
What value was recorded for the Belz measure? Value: 4.17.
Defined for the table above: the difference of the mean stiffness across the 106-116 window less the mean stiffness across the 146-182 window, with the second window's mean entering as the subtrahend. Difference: 0.061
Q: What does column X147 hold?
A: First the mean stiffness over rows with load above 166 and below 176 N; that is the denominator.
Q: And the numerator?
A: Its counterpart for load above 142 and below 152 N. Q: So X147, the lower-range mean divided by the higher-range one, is 0.95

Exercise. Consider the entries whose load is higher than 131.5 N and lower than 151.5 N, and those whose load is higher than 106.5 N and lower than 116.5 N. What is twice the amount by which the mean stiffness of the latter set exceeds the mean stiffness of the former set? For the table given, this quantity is 0.19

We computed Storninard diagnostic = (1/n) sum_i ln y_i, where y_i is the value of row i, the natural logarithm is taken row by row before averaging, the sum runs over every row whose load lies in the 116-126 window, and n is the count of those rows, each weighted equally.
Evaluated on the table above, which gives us 0.755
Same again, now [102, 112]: 0.771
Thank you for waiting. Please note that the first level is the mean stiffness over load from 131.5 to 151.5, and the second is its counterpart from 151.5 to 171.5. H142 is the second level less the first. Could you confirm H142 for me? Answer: 0.04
